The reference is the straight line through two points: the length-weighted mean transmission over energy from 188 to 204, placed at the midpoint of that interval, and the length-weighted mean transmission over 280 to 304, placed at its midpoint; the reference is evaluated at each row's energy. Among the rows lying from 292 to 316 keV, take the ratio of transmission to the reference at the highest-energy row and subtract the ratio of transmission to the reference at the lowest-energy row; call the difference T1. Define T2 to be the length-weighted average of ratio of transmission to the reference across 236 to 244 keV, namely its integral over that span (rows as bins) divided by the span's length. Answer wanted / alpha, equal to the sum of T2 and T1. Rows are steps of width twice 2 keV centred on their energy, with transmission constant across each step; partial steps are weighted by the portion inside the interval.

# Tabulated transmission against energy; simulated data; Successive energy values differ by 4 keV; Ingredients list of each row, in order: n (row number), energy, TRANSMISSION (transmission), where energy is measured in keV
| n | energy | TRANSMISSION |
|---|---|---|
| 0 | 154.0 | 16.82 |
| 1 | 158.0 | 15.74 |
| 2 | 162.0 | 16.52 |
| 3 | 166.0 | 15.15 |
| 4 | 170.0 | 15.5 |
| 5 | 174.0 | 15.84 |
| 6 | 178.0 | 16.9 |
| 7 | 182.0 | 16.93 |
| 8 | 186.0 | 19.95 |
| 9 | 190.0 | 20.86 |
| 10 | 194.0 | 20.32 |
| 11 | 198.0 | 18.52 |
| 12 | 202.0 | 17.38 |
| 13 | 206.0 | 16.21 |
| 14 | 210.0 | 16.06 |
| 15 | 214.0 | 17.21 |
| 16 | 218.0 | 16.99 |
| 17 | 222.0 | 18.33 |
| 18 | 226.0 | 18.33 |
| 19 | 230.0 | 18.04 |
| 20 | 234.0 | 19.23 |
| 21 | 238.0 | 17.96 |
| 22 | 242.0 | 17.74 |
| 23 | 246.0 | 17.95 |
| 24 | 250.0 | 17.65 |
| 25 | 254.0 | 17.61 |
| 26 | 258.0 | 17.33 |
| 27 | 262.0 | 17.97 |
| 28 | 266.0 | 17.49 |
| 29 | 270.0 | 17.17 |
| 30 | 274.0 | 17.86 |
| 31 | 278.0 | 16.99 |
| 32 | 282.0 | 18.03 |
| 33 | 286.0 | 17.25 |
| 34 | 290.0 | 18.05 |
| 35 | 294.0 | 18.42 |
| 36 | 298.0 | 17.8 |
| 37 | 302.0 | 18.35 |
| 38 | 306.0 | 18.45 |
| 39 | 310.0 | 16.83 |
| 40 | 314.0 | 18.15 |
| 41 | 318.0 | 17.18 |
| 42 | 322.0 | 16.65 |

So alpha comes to 0.956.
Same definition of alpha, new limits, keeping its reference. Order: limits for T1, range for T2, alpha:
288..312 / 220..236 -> 0.927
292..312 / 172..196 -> 0.874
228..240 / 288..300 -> 1.009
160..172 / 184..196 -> 1.006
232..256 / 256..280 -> 0.882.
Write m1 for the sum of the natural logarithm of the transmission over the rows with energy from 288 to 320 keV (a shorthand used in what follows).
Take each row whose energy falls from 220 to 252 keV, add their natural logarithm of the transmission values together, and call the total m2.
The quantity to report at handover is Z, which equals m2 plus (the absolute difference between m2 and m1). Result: 23.3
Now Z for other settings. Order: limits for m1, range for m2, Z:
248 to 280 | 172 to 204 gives 23.6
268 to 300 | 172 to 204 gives 23.5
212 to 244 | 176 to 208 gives 23.4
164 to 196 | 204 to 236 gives 22.9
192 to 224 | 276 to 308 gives 23.2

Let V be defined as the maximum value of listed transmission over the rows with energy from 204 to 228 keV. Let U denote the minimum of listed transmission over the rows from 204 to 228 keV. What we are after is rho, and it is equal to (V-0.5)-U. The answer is 1.77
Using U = 16.06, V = 18.33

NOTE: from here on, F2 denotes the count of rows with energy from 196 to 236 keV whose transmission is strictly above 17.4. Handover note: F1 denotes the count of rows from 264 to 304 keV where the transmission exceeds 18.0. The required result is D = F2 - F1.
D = 1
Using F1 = 4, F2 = 5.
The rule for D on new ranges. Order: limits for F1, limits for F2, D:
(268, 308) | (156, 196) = -2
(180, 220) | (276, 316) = 3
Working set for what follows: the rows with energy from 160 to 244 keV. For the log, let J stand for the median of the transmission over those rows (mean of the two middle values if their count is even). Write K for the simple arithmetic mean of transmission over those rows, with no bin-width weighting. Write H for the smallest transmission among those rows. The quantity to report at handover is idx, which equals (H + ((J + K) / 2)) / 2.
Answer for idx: 16.3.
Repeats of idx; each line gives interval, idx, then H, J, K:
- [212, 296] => 17.4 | 16.99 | 17.9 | 17.8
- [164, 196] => 16.2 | 15.15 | 16.9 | 17.7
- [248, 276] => 17.4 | 17.17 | 17.6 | 17.6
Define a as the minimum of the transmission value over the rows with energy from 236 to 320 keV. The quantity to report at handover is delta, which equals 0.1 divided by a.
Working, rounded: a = 16.83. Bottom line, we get 0.0059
